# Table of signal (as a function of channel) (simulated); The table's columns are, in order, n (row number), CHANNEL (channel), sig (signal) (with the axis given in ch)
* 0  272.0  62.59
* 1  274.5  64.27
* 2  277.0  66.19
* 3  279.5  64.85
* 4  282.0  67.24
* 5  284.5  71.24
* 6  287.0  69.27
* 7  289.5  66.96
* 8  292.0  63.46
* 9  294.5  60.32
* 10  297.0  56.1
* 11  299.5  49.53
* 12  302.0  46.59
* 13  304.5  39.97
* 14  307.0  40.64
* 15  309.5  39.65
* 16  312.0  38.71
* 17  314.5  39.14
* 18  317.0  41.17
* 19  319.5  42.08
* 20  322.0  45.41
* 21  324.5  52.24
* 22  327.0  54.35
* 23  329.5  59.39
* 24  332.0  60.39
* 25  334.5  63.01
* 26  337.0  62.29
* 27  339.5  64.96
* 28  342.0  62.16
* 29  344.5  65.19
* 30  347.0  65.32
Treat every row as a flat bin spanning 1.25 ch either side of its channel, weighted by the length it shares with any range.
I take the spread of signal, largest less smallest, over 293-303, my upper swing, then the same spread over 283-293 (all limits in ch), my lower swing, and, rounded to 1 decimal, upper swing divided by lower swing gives 1.8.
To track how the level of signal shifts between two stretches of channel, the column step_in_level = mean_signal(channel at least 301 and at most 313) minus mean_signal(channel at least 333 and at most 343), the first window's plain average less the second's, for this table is -22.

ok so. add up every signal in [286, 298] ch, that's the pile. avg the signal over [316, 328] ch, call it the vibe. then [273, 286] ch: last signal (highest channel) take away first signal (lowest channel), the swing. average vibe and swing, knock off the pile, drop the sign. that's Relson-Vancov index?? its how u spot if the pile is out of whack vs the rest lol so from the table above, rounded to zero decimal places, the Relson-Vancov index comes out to 289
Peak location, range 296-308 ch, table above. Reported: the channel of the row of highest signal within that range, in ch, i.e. 297.0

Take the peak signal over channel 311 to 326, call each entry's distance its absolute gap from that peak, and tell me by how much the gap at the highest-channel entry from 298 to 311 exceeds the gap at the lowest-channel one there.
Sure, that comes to 10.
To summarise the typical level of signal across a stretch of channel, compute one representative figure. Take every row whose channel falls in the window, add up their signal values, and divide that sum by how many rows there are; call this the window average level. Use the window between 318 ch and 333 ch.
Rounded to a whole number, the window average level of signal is 52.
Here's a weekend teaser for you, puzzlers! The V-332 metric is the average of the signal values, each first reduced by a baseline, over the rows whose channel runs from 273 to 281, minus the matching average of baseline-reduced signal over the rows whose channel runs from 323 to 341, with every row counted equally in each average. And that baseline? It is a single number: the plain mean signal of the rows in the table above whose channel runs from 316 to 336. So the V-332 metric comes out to 6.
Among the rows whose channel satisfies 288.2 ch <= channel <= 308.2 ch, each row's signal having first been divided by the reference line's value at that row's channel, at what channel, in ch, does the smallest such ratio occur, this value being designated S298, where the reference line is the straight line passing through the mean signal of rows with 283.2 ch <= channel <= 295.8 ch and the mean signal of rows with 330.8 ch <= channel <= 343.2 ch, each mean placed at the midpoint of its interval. 304.5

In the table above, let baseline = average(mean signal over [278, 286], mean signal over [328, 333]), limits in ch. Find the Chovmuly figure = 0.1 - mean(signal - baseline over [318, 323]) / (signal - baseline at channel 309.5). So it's -1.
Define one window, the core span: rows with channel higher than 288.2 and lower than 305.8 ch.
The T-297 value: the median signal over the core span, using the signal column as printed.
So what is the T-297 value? 56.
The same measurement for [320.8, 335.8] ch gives 57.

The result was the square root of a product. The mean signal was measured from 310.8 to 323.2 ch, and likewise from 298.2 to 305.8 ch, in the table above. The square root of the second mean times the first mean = 43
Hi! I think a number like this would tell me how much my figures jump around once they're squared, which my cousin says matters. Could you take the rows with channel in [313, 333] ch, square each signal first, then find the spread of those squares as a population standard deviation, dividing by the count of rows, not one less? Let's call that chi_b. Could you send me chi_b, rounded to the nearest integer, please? 786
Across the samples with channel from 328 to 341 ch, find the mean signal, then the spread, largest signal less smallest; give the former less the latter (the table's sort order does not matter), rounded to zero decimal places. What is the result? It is 56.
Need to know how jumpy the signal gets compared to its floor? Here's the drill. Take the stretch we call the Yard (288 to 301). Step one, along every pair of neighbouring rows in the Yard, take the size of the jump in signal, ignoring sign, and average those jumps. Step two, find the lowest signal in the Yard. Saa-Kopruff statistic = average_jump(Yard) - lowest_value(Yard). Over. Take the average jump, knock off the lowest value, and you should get -45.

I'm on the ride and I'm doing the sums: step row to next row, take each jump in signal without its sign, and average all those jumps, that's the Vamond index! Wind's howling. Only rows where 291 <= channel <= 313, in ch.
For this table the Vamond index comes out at 3.26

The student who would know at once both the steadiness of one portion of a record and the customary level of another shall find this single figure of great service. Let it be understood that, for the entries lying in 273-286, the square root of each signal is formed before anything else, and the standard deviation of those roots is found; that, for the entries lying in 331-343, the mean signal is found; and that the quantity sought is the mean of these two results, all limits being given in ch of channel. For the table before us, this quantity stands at 31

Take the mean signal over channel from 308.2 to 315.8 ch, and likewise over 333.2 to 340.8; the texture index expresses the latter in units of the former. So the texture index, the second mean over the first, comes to 1.6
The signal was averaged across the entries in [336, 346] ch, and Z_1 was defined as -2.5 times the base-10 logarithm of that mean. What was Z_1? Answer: -4.51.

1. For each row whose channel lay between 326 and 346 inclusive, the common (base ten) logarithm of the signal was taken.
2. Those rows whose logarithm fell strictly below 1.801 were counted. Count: 6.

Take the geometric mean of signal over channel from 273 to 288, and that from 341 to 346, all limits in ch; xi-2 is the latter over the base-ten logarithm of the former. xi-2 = 34.8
